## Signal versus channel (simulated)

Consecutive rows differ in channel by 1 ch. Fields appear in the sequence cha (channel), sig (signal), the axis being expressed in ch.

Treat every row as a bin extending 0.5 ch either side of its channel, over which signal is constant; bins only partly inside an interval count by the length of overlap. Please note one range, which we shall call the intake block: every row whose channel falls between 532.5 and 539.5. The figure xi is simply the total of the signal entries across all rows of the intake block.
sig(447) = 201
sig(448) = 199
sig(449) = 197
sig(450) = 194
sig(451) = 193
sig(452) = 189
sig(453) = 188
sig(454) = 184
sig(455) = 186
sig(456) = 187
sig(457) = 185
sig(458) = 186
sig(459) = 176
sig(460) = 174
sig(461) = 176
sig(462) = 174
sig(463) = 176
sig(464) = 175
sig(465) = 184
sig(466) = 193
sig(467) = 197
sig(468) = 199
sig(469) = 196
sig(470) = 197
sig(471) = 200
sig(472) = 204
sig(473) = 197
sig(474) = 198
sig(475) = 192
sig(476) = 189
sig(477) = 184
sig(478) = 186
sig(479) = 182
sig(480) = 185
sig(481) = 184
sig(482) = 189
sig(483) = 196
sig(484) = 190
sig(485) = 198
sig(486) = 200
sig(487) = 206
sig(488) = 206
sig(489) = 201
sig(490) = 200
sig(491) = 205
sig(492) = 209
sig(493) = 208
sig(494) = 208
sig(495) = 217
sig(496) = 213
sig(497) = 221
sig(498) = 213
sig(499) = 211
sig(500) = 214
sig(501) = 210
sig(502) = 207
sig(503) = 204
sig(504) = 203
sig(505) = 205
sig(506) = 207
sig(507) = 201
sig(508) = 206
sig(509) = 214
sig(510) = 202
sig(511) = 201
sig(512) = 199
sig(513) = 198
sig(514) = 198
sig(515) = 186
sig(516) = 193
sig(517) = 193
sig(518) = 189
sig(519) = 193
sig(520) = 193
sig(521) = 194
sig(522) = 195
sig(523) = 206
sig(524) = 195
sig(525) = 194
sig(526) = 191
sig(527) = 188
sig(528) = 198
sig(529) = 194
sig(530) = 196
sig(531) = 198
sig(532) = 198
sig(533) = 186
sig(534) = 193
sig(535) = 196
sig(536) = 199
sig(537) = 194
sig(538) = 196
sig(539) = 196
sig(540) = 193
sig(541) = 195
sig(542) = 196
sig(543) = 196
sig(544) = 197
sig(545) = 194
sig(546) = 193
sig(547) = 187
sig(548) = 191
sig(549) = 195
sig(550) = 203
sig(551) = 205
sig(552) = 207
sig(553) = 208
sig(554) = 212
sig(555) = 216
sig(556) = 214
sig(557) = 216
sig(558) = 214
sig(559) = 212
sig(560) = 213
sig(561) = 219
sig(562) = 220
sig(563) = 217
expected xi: 1360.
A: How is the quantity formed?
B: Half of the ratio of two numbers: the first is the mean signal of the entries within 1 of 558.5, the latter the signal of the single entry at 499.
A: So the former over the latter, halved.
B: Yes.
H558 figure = 0.505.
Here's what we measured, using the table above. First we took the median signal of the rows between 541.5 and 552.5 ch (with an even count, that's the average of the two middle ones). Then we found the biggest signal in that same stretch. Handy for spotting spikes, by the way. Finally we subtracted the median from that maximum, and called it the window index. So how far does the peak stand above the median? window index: 11.0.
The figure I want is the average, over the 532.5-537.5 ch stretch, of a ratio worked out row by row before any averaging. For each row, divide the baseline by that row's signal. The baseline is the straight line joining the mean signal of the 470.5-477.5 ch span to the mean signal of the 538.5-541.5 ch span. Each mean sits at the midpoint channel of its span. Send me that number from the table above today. 1.01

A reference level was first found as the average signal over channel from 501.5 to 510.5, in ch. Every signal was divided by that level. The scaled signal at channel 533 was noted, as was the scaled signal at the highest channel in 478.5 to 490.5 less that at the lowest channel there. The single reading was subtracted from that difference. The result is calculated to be -0.82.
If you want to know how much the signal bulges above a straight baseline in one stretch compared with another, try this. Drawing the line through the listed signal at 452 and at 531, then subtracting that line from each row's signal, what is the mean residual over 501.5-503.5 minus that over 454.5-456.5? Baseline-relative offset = 14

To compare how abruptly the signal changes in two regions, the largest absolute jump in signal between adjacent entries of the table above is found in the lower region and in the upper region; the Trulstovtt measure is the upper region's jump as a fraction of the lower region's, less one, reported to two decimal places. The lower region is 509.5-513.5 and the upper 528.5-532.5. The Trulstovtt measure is 0.00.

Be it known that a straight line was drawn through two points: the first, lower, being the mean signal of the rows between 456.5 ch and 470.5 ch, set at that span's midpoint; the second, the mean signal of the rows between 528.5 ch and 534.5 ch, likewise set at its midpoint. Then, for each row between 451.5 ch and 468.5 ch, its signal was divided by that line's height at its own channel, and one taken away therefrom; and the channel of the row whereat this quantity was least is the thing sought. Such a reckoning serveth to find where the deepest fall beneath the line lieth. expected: 462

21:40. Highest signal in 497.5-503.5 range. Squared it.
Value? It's 45796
